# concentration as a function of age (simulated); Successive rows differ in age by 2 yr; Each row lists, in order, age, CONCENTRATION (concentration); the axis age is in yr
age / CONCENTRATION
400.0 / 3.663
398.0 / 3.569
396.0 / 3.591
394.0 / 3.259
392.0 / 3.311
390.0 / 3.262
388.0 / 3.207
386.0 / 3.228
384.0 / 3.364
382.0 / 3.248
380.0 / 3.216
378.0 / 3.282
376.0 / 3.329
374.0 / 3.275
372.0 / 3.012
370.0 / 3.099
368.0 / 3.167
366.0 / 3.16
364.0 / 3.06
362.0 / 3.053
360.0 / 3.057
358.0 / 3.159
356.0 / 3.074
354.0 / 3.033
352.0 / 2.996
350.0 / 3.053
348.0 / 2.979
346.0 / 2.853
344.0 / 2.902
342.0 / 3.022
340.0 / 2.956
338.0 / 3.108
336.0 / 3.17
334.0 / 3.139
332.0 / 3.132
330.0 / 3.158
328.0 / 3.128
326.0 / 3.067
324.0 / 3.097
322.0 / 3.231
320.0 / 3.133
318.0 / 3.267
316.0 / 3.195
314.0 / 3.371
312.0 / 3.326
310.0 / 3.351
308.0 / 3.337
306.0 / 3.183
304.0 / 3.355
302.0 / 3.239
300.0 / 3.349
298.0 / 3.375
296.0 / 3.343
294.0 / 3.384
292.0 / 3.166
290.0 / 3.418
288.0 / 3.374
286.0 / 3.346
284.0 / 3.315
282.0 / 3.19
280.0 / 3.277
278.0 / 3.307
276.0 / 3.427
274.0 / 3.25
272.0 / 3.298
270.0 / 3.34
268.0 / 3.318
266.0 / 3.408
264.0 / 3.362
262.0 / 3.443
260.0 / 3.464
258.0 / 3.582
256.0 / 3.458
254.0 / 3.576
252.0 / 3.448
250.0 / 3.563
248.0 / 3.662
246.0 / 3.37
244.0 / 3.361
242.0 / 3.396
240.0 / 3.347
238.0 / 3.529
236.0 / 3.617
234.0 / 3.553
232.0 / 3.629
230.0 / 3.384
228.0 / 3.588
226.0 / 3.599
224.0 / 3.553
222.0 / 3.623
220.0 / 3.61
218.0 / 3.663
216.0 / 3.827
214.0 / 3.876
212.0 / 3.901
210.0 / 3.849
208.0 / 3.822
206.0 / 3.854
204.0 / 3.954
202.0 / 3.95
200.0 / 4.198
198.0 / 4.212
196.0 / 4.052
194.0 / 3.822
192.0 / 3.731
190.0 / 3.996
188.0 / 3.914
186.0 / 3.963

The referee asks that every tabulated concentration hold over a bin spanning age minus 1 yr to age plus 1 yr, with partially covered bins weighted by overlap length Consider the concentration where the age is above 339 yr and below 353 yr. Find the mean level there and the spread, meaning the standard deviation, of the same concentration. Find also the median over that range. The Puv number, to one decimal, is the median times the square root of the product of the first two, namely 1.3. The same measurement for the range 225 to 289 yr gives 2.2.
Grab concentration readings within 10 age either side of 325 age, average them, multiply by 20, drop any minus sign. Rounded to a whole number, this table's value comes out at 63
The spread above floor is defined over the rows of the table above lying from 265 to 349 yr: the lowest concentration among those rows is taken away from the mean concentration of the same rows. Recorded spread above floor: 0.38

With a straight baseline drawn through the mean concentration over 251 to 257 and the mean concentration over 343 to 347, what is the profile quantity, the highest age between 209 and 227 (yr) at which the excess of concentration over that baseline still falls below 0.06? 226.0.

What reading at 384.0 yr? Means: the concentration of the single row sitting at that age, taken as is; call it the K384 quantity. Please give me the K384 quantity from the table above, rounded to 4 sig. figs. 3.364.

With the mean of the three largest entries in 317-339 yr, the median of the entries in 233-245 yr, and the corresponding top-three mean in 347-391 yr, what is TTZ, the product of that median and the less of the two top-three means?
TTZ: 11.2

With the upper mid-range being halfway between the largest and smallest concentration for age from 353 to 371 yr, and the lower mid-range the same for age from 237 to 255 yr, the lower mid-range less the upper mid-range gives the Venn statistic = 0.40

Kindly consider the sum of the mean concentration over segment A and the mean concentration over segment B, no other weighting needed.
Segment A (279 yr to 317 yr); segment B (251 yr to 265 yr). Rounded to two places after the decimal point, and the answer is 6.79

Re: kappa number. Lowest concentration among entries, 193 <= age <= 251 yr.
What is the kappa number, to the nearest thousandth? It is 3.347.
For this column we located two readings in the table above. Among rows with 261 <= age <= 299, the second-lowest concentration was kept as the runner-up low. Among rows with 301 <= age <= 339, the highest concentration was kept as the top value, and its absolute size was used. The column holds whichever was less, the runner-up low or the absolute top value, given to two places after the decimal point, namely 3.19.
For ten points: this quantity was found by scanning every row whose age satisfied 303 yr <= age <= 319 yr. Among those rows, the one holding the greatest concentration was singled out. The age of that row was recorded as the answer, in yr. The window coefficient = 314.0 yr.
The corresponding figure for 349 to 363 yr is 358.0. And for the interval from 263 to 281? 276.0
